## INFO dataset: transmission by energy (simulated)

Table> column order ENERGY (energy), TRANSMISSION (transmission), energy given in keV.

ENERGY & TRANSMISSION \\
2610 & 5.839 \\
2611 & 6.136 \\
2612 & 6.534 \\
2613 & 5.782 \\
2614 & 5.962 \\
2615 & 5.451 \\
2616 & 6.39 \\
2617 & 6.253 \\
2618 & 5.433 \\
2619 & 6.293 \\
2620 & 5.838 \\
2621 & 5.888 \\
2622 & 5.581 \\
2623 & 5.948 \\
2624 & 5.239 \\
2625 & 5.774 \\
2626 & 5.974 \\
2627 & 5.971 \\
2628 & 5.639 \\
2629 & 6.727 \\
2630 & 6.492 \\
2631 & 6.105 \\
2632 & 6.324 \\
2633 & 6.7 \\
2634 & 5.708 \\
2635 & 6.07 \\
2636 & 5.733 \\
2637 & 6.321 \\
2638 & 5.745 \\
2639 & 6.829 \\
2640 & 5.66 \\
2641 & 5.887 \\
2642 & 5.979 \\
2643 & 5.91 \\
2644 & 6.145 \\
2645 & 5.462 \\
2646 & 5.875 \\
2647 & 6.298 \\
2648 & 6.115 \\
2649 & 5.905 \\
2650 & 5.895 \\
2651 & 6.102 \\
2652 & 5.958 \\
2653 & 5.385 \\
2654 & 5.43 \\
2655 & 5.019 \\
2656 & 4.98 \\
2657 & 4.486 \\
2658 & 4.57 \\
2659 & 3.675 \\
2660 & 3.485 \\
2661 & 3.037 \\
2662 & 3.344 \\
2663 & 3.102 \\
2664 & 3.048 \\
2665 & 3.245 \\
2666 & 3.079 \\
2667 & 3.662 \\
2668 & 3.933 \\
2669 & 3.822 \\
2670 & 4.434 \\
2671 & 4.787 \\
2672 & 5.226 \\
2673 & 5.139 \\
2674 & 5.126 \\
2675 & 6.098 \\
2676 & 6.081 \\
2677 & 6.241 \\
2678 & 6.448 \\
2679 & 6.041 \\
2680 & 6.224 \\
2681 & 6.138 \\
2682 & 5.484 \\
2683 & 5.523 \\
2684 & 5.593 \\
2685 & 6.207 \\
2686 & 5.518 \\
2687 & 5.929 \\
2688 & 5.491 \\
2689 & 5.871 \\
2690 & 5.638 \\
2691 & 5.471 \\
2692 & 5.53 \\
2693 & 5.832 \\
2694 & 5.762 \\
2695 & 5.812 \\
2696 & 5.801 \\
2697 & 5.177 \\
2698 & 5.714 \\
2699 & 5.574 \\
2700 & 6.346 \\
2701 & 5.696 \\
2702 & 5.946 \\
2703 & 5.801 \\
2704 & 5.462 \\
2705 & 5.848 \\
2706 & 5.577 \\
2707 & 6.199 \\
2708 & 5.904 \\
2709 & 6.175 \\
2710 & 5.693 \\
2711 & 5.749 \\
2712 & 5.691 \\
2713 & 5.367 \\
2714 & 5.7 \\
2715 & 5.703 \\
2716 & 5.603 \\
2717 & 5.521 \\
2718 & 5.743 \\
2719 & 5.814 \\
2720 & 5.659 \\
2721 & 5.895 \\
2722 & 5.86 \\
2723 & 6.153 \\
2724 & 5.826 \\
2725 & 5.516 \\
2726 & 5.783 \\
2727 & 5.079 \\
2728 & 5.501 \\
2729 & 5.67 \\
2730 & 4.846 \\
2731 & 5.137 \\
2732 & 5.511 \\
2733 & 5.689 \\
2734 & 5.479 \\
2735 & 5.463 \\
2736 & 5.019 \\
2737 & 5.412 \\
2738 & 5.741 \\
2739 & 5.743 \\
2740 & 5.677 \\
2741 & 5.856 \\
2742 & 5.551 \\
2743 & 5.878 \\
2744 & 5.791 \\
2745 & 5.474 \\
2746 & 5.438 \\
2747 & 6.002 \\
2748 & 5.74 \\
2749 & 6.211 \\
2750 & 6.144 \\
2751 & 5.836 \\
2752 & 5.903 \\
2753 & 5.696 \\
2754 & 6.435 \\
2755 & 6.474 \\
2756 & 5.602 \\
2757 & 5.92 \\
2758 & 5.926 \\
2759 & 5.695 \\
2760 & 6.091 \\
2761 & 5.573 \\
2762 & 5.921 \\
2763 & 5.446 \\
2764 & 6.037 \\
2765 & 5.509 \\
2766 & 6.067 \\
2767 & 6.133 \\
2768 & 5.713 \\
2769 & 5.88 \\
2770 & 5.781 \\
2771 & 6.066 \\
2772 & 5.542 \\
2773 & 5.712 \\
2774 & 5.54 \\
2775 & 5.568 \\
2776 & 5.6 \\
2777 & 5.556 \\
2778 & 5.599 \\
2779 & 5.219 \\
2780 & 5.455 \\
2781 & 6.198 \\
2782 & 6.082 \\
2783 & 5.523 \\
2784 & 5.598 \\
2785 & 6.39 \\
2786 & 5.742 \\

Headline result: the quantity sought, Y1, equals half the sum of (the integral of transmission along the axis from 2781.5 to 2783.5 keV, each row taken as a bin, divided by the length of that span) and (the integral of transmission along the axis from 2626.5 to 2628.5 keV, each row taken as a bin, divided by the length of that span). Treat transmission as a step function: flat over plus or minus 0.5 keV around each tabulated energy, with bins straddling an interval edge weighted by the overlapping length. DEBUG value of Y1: 5.80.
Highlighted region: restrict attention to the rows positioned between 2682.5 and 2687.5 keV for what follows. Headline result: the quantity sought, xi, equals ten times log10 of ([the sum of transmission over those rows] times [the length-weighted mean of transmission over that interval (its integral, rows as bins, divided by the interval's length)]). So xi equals 22.19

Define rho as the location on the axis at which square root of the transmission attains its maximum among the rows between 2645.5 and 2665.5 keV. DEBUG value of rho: 2647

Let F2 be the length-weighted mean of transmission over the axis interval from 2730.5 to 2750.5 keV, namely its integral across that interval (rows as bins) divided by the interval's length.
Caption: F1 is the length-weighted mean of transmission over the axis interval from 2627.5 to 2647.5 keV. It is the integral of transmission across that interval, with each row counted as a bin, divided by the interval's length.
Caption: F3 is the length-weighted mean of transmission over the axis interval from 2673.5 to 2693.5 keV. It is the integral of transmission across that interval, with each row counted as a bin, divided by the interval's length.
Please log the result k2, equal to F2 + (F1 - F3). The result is 5.9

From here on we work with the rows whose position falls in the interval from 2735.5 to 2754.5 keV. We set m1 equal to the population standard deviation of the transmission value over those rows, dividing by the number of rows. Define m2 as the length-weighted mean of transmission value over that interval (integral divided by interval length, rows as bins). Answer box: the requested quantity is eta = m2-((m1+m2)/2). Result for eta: 2.73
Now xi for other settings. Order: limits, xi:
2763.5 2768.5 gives 22.39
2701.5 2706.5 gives 22.15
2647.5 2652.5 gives 22.55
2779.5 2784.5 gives 22.22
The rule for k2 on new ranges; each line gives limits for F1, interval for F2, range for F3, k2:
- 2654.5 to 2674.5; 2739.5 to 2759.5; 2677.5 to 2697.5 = 4.1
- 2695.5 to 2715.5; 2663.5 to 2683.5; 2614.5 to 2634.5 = 4.8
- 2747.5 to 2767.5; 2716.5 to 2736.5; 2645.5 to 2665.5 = 6.7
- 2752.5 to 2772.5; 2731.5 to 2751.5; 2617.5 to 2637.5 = 5.6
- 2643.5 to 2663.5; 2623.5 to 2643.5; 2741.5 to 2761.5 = 5.2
